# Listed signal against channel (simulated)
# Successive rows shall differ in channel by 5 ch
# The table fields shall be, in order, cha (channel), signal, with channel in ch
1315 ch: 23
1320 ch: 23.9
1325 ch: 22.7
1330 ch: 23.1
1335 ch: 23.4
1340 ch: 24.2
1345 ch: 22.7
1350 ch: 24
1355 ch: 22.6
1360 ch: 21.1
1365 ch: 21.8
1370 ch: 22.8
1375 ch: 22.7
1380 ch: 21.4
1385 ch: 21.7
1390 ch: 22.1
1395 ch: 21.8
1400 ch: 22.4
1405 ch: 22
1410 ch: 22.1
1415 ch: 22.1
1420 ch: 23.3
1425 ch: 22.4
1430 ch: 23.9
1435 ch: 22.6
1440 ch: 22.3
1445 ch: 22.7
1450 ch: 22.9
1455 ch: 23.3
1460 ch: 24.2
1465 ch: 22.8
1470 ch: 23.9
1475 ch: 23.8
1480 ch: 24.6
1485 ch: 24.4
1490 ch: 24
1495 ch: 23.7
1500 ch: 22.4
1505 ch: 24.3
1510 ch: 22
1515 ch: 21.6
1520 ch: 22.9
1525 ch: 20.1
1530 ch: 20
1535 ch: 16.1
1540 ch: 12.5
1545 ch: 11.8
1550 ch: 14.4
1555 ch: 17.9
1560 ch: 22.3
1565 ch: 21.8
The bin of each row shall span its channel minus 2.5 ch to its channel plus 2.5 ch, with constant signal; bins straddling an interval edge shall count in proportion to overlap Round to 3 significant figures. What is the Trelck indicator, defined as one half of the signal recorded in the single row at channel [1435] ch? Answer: 11.3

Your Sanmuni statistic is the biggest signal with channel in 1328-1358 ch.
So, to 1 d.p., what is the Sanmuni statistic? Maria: 24.2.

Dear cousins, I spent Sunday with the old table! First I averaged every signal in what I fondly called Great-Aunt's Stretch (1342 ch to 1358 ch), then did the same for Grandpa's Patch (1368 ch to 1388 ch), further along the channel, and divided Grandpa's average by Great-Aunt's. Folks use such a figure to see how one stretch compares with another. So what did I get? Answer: 0.96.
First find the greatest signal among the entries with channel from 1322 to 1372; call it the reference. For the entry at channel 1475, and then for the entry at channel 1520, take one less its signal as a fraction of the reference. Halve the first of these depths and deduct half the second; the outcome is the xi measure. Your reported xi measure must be -0.02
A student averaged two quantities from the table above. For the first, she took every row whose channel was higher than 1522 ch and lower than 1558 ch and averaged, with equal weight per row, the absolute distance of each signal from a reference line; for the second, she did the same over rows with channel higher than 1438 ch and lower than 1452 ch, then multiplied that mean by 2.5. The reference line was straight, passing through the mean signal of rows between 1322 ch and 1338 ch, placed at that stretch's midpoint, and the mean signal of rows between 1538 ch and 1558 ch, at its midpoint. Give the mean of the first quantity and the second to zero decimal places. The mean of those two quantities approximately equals 7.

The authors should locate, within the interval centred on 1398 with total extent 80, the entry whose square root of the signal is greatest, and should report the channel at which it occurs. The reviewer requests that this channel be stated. 1430 ch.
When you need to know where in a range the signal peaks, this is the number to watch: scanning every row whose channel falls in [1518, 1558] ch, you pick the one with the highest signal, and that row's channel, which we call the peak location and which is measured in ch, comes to 1520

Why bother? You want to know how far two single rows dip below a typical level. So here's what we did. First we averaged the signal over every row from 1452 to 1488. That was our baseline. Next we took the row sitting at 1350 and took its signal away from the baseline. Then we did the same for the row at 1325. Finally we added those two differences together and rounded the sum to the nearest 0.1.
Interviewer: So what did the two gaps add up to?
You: 1.0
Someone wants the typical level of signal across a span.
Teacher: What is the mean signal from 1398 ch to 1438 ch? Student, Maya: 22.6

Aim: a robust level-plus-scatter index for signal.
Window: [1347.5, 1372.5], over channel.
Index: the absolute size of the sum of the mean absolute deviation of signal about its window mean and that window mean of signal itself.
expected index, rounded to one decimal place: 23.3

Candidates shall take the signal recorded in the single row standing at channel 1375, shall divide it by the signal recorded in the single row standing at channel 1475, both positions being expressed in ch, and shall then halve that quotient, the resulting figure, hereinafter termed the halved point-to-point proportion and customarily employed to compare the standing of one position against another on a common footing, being 0.477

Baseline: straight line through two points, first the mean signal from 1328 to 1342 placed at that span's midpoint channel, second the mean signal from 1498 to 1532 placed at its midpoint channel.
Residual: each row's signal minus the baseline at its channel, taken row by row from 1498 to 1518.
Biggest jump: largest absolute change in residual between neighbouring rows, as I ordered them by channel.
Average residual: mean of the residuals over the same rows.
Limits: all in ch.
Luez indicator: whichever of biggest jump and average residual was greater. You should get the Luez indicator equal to 2.3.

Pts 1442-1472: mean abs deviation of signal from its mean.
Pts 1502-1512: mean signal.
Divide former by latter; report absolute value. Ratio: 0.0216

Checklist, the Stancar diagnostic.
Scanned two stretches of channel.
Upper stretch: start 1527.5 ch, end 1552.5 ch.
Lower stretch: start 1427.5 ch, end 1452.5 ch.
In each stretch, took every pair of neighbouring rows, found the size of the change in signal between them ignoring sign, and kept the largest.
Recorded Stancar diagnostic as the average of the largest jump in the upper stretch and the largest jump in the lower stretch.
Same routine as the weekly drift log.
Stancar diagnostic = 2.60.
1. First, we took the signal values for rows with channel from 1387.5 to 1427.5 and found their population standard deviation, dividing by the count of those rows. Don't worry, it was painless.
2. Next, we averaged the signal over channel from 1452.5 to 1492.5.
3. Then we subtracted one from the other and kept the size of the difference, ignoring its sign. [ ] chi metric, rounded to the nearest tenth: 23.4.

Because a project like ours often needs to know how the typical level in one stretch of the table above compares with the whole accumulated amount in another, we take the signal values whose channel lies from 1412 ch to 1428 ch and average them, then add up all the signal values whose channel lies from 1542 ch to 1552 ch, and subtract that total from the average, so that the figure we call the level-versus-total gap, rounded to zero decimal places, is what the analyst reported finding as -4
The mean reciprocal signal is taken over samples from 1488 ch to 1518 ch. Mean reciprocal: 0.0436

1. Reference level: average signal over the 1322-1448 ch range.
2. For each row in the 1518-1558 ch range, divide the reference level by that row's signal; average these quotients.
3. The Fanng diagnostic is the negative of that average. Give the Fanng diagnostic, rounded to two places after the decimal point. -1.40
